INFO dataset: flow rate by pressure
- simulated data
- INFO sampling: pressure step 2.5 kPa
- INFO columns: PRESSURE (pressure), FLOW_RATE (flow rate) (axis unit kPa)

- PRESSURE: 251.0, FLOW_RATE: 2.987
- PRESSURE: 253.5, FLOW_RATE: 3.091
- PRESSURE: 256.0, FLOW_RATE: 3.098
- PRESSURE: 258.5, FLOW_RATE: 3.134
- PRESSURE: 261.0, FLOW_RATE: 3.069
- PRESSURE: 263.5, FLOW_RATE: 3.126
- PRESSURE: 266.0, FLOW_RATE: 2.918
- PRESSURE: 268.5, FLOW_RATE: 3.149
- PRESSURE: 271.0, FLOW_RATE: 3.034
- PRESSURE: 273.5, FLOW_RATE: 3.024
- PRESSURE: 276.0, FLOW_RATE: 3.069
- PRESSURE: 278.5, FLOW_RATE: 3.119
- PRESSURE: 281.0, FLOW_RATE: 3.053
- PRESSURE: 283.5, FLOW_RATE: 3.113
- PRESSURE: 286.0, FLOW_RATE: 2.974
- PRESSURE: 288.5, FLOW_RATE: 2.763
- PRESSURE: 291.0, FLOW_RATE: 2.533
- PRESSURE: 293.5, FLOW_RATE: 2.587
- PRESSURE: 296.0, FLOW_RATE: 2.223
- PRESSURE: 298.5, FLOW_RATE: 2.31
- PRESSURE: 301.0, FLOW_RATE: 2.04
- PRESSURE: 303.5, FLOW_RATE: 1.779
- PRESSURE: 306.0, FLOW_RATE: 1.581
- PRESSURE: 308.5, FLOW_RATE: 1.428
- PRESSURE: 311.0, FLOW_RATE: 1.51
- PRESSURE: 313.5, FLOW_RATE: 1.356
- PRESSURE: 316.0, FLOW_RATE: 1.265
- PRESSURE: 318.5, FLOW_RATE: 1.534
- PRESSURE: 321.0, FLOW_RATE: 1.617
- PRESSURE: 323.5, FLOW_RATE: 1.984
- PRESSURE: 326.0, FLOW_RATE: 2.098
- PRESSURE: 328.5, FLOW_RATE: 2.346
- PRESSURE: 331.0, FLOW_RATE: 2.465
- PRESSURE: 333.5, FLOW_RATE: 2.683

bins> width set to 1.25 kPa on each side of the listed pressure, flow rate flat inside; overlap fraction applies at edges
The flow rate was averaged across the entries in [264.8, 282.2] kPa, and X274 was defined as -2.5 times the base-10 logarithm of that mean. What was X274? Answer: -1.2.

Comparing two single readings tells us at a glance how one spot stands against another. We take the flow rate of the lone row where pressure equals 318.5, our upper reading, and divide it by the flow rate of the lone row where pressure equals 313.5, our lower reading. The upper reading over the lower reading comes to 1.1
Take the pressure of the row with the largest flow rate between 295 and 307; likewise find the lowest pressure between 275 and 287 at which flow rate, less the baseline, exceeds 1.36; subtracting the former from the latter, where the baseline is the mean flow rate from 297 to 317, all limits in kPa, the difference -22.5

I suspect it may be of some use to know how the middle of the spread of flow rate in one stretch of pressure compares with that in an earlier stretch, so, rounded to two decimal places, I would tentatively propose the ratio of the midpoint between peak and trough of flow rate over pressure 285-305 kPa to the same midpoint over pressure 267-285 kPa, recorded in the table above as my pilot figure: 0.77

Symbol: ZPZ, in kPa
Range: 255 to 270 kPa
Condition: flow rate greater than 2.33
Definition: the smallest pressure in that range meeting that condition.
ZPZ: 256.0 kPa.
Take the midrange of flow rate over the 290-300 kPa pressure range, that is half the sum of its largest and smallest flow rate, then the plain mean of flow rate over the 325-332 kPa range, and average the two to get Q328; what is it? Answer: 2.4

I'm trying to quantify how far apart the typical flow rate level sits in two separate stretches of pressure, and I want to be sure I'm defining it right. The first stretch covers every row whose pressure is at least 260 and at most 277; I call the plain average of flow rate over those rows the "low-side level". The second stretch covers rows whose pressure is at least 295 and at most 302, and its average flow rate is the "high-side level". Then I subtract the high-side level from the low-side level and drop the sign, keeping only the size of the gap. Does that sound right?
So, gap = 0.9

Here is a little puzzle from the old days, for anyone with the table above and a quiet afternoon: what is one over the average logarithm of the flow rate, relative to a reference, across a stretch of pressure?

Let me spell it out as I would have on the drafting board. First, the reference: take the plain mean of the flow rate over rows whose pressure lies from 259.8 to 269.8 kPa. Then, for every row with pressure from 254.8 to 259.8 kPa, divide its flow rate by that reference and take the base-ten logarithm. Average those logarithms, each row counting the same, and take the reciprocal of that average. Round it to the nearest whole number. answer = 141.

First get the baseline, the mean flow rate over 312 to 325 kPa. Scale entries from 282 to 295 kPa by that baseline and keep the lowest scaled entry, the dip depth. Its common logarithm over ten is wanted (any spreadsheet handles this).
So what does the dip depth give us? 0.021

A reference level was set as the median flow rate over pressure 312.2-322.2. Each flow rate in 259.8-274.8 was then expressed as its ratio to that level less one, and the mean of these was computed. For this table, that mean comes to 1.1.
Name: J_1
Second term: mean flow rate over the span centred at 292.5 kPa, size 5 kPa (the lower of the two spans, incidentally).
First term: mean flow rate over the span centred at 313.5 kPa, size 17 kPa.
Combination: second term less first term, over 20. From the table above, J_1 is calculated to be 0.054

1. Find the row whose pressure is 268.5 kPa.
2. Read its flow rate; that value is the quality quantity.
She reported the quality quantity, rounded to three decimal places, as 3.149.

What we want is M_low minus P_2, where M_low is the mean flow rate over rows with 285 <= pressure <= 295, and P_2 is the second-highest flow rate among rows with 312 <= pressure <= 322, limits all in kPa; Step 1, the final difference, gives 1.2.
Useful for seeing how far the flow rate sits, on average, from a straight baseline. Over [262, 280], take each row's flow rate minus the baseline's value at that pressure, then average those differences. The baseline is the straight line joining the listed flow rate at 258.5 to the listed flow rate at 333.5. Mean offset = 0.00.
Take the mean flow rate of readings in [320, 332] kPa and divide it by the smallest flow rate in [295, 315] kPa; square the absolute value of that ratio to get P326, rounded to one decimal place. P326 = 2.4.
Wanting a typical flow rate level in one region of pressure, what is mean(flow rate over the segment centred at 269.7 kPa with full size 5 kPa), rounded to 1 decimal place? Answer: 3.1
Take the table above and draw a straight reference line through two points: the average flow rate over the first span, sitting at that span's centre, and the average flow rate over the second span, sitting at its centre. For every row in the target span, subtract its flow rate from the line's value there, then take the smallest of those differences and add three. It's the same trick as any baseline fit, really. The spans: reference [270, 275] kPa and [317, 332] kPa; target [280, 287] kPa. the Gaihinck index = 2.70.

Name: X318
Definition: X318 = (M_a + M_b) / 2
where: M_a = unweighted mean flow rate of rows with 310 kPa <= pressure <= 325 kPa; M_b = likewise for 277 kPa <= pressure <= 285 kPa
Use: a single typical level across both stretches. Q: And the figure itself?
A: 2.3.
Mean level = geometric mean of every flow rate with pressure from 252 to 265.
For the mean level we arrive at 3.10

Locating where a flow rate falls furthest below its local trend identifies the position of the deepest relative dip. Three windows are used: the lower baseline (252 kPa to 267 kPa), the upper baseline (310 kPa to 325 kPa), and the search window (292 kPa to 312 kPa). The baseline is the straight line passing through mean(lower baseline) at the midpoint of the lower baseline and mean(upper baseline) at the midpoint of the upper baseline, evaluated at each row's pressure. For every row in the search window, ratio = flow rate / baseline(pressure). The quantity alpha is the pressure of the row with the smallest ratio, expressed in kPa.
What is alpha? 308.5 kPa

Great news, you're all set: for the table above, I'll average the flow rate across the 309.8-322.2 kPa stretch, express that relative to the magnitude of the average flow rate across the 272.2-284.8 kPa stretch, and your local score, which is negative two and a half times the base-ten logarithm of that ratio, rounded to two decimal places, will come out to 0.81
